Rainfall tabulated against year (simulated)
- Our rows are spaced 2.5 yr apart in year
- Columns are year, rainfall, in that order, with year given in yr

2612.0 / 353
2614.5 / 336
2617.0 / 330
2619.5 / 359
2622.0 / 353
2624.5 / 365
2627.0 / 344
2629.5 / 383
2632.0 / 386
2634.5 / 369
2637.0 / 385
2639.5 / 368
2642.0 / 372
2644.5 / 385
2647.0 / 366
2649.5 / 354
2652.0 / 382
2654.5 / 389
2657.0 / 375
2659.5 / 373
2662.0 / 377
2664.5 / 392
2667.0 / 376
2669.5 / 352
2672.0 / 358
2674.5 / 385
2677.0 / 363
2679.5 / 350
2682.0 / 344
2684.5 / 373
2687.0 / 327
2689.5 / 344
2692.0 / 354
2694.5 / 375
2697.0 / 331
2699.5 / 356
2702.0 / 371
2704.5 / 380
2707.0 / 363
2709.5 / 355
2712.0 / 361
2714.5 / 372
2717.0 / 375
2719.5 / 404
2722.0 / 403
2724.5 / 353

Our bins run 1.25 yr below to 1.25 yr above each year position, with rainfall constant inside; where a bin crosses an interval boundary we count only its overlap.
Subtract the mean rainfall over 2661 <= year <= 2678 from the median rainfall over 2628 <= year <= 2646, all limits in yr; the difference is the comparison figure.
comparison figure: 11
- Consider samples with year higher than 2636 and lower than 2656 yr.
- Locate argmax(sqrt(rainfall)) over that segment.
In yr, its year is 2654.5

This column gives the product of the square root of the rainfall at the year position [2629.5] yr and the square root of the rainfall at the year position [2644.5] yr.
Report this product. 384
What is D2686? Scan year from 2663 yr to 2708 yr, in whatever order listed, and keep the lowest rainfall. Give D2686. 327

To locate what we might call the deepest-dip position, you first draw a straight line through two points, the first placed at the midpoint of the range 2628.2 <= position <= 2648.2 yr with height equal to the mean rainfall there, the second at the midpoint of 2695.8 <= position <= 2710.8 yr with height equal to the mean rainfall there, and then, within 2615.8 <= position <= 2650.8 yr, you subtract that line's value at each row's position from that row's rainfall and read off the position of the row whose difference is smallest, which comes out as 2617.0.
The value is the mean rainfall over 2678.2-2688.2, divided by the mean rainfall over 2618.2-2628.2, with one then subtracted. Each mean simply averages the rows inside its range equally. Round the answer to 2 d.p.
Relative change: -0.02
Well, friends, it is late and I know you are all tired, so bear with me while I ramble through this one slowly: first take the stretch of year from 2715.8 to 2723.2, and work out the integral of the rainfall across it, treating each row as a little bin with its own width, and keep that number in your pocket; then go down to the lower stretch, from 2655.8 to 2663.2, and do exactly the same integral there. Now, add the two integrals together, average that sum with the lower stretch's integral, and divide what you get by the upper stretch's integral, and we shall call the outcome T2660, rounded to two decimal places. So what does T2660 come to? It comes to 1.45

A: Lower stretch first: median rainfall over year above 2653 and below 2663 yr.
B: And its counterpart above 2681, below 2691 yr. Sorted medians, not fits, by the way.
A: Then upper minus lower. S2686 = -32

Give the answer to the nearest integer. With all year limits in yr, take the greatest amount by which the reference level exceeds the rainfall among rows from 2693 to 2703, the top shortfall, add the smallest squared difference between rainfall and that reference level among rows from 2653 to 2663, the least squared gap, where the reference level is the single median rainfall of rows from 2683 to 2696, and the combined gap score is 384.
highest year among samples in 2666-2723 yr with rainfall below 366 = 2712.0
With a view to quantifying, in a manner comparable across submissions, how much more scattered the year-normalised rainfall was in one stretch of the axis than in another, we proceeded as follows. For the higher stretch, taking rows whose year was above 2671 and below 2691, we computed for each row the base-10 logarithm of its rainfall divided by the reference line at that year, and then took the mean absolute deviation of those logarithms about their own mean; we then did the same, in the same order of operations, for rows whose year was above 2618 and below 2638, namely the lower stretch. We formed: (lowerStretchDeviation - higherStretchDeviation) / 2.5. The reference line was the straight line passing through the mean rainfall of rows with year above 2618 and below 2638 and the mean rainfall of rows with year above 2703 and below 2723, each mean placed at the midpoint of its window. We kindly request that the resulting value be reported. -0.0014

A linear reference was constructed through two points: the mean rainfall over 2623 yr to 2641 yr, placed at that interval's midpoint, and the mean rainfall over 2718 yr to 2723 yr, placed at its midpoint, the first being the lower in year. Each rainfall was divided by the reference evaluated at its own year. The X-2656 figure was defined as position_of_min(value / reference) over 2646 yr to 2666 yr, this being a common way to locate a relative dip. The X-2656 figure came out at 2649.5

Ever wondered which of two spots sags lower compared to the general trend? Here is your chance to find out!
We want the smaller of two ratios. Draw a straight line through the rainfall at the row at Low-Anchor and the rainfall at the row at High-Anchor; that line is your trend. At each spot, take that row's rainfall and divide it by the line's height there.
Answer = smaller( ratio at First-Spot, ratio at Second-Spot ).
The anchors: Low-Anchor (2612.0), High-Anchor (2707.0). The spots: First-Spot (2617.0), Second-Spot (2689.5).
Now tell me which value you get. 0.93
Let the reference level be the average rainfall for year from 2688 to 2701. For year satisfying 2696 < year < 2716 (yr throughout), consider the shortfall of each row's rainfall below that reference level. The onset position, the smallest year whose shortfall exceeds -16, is 2697.0 yr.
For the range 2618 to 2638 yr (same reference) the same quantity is 2619.5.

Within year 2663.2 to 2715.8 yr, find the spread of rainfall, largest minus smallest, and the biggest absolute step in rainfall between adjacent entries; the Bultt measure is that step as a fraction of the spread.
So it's 0.71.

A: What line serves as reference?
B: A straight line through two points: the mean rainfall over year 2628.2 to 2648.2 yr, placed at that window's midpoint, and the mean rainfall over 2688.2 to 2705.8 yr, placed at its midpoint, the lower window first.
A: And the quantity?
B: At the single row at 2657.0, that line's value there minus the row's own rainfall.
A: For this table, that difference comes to -4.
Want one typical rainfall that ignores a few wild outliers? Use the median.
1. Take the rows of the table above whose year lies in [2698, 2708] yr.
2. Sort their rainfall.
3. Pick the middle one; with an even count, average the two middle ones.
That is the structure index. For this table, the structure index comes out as 367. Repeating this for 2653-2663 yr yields 376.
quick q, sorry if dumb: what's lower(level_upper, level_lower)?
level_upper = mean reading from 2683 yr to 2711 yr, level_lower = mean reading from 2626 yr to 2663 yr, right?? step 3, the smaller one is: 357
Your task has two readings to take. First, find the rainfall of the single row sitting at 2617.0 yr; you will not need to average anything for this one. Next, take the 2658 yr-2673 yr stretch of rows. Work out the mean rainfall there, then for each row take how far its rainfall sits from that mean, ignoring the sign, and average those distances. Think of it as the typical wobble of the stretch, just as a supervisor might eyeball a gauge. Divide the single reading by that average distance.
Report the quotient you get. 30.3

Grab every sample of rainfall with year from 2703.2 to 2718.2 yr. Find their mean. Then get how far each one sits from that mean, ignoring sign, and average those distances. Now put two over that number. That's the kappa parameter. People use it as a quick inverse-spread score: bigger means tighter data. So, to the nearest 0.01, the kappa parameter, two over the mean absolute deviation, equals 0.25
